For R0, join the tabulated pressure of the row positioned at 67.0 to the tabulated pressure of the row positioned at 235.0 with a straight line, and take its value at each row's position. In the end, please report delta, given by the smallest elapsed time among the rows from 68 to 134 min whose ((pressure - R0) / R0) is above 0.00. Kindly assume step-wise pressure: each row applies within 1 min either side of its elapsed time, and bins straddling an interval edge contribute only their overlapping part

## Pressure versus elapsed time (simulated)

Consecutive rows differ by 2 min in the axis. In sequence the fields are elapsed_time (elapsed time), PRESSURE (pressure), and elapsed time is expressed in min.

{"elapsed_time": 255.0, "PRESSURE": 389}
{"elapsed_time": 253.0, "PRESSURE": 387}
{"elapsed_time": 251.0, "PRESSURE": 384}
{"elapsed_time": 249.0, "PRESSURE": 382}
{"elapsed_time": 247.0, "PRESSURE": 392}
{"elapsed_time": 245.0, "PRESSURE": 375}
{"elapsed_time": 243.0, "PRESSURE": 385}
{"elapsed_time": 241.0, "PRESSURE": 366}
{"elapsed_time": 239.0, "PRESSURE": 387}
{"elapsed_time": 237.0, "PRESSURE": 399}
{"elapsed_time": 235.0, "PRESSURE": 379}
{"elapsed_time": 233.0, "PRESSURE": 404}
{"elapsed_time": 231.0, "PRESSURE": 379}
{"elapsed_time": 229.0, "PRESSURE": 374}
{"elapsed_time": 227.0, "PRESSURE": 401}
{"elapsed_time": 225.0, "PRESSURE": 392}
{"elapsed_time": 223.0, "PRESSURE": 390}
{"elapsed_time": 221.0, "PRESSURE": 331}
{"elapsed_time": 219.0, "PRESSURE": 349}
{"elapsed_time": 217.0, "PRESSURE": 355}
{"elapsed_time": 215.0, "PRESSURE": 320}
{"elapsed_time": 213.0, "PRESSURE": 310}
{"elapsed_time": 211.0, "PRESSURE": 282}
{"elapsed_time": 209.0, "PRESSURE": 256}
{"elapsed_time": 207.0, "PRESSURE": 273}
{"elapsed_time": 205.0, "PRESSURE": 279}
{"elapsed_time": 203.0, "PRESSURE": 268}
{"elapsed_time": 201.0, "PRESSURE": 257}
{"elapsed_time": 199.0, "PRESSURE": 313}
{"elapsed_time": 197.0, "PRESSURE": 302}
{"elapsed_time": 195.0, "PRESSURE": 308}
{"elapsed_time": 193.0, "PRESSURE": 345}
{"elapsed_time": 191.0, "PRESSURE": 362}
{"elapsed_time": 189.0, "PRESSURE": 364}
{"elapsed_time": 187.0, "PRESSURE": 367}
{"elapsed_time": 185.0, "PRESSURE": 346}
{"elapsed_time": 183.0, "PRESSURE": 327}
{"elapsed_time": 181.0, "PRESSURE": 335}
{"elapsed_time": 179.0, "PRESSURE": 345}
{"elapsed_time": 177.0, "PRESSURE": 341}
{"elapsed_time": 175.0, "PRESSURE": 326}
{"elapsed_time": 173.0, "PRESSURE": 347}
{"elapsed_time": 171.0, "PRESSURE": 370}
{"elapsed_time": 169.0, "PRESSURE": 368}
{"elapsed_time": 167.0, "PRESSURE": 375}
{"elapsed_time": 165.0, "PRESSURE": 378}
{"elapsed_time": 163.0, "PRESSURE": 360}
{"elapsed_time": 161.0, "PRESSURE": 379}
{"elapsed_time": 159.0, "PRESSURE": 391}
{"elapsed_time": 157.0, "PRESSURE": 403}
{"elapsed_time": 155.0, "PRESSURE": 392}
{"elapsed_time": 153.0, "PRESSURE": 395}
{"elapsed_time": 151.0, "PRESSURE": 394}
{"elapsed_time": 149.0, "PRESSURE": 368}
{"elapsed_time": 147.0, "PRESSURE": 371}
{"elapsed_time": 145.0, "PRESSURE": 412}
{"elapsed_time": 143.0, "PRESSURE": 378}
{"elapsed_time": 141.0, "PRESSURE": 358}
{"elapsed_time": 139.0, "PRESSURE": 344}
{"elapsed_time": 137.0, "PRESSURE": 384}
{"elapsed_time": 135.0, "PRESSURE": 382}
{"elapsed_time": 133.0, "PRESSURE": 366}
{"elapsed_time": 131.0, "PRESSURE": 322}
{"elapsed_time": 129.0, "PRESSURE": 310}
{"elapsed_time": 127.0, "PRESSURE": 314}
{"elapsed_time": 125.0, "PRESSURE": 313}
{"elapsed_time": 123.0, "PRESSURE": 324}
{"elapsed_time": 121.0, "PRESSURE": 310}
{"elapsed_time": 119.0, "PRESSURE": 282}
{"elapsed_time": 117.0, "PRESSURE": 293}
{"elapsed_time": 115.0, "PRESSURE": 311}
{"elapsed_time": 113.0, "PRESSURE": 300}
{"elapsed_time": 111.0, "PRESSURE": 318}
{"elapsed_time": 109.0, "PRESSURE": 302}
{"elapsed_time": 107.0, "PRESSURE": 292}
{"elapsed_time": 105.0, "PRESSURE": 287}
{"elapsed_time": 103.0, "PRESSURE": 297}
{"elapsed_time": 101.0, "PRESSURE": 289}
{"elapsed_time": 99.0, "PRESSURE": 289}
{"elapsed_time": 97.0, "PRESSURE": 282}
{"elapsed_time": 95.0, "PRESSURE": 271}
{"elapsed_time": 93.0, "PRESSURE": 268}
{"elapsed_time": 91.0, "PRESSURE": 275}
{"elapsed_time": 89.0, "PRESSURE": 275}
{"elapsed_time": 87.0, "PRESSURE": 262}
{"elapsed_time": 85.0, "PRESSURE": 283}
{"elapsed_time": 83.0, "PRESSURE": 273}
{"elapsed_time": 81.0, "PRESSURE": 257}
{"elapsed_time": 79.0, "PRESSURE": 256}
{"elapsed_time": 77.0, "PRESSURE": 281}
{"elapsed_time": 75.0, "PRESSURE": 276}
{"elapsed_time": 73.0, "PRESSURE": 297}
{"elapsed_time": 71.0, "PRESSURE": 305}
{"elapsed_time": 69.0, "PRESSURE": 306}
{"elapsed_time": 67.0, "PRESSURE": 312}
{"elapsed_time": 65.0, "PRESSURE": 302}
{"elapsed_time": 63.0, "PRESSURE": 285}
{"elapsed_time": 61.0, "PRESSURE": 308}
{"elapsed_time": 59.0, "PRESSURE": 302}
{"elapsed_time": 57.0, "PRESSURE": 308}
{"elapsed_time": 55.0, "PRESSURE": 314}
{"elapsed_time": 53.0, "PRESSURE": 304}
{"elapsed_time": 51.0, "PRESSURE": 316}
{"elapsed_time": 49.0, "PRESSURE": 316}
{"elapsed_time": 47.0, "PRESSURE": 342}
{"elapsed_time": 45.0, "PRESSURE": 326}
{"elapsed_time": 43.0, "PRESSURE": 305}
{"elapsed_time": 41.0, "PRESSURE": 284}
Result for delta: 133.0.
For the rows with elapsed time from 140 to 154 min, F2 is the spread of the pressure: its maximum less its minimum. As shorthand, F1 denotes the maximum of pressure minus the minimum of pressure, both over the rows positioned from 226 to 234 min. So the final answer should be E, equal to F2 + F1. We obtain 84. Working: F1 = 30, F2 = 54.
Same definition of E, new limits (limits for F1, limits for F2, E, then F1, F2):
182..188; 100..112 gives 71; 40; 31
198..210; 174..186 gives 77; 57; 20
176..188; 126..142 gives 114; 40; 74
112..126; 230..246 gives 80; 42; 38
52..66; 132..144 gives 69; 29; 40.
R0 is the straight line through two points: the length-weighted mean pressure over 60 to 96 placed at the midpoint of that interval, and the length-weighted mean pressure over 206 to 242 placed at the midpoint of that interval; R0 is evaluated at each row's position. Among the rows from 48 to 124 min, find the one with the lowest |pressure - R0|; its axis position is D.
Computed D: 113.0 min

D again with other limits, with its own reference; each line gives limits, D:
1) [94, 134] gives 113.0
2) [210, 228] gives 219.0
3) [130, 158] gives 131.0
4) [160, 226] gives 219.0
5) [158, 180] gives 175.0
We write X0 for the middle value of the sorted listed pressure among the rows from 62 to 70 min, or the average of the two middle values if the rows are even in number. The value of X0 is 304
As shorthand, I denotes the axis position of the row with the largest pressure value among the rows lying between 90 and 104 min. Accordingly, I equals 103.0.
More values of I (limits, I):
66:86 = 67.0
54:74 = 55.0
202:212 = 211.0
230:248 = 233.0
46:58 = 47.0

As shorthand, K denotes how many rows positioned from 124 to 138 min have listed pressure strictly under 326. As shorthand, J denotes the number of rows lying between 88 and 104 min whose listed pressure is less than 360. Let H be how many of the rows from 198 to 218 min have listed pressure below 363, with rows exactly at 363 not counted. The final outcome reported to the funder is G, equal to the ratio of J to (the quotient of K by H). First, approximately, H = 10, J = 8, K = 4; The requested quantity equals 20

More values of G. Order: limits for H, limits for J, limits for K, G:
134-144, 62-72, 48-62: 1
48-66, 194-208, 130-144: 63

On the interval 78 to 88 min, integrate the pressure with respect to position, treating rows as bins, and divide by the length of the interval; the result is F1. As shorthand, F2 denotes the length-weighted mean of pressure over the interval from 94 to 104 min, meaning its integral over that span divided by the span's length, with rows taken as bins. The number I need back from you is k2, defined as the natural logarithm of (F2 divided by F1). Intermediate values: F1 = 266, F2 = 286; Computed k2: 0.07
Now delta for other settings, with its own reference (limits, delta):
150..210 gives 151.0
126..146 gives 133.0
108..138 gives 133.0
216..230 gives 223.0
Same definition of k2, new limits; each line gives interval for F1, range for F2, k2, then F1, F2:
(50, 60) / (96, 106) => -0.07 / 309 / 289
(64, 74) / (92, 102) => -0.08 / 304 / 280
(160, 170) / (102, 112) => -0.22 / 372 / 299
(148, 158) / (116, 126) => -0.25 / 390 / 304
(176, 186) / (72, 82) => -0.21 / 339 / 273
